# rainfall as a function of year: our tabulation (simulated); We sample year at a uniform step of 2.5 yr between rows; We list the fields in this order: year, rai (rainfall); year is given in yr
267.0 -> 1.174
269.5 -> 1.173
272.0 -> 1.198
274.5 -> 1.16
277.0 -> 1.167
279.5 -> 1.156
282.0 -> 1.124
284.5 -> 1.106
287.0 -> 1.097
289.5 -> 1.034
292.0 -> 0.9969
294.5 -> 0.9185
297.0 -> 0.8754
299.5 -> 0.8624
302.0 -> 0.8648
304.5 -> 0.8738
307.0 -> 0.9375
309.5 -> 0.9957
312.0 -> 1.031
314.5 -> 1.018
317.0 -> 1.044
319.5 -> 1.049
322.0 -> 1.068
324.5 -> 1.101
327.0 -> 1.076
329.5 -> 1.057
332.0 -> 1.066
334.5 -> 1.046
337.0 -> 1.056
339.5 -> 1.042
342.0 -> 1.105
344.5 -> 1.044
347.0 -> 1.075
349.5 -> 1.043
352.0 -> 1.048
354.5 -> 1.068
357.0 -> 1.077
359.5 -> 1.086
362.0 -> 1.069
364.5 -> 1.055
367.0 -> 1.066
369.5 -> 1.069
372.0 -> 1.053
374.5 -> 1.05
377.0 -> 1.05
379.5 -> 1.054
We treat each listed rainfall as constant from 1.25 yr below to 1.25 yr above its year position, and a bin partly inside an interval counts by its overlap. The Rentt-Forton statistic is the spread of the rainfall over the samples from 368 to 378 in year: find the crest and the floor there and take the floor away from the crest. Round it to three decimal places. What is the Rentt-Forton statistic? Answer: 0.019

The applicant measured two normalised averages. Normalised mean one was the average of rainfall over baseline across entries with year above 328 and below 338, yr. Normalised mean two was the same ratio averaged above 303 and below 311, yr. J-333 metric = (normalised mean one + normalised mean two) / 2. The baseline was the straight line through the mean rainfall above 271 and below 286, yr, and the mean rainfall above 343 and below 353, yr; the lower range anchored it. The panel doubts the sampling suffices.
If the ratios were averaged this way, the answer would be 0.91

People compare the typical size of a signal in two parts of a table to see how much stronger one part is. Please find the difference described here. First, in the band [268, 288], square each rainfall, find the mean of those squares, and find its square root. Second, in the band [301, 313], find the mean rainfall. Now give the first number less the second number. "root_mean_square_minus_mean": 0.21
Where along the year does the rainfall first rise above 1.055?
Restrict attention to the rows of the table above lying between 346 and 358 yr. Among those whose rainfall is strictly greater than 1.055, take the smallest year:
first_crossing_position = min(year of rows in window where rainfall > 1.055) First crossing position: 347.0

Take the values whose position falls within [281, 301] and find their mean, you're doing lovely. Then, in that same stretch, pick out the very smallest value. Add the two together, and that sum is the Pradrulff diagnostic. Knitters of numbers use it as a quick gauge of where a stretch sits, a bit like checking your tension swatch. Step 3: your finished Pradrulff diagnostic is 1.86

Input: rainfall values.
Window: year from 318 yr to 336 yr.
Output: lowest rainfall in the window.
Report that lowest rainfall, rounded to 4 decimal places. 1.0460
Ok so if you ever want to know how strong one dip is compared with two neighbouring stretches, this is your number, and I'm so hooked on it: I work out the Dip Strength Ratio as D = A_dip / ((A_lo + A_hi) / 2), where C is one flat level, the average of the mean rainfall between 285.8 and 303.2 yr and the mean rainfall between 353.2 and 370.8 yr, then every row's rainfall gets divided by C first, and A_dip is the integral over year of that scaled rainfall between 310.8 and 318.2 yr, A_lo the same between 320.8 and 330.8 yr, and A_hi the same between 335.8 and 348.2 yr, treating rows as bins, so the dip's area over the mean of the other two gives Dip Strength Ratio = 0.64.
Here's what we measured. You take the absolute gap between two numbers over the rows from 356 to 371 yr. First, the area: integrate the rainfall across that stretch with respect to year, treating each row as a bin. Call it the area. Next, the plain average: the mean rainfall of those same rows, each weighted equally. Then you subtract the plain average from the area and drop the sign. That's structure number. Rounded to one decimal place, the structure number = 15.0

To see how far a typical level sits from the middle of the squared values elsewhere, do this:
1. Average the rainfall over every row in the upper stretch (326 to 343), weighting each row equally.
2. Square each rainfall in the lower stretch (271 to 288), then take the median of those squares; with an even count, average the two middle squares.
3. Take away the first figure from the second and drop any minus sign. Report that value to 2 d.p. 0.27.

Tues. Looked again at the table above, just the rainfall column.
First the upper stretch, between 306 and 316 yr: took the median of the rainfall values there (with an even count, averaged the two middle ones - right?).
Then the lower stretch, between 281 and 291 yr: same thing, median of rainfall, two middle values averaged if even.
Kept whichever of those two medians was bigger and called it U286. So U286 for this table 1.10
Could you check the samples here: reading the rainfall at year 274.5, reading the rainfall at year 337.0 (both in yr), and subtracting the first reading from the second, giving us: -0.10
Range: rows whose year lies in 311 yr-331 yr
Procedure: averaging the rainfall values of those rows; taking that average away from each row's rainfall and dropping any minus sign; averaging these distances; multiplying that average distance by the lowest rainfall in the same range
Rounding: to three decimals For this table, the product 0.020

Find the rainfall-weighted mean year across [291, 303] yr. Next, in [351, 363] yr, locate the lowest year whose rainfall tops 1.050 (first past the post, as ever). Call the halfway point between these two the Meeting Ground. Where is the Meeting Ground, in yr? 325.7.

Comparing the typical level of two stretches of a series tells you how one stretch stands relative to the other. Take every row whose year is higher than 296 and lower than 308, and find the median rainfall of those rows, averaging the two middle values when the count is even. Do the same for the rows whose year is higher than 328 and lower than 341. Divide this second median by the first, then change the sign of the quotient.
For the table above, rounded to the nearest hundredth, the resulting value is -1.21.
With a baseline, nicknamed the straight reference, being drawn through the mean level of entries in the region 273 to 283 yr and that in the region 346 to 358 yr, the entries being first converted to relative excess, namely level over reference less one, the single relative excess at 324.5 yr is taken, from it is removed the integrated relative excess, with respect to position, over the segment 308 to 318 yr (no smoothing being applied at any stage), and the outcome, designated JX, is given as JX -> 0.8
